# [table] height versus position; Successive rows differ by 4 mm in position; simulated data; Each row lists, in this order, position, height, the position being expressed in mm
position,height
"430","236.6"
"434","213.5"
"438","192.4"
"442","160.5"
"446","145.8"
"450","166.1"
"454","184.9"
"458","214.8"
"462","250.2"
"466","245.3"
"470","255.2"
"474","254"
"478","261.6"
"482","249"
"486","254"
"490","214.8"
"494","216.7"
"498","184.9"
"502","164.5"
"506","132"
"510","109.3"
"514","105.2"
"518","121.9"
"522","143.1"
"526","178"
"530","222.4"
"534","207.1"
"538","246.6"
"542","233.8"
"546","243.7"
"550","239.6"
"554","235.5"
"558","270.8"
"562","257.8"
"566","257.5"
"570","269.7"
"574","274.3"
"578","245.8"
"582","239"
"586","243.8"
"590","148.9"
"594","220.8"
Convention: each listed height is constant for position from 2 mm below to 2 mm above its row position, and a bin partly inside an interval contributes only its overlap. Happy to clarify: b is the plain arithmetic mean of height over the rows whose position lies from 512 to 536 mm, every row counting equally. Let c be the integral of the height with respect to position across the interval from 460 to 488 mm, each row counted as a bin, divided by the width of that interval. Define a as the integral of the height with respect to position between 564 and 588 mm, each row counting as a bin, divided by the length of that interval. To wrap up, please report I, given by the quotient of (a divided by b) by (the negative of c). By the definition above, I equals -0.0062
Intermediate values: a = 255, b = 163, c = 253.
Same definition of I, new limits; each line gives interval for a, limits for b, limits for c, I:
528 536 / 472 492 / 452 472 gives -0.0038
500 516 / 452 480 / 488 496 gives -0.0025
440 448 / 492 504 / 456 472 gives -0.0034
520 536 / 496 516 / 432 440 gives -0.0066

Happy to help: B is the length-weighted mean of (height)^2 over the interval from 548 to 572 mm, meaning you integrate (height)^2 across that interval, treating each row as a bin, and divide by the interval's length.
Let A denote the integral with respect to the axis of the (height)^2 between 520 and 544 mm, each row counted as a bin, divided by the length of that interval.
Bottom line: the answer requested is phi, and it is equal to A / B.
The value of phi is 0.7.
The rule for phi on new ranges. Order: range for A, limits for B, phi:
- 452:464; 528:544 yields 0.9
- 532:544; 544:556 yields 0.9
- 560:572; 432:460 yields 2.0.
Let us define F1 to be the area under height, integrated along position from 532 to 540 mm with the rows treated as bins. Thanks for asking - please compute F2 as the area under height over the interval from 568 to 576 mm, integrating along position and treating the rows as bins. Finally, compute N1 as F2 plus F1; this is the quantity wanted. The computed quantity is 3991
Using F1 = 1815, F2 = 2176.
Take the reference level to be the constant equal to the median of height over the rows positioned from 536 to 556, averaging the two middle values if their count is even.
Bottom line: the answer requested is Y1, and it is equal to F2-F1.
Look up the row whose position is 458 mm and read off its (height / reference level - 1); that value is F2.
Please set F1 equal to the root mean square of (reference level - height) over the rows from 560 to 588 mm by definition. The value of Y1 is -20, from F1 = 20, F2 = -0.1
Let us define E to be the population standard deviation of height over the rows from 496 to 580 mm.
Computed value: 56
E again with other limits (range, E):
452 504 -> 31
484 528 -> 46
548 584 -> 14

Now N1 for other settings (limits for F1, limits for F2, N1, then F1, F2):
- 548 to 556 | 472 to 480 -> 3963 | 1900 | 2062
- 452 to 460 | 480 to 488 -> 3611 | 1599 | 2012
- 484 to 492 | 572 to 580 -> 3956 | 1875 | 2080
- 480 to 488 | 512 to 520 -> 2920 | 2012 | 908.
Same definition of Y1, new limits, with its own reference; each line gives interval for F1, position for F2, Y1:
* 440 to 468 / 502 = -59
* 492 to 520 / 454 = -100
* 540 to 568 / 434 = -16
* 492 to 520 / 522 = -100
